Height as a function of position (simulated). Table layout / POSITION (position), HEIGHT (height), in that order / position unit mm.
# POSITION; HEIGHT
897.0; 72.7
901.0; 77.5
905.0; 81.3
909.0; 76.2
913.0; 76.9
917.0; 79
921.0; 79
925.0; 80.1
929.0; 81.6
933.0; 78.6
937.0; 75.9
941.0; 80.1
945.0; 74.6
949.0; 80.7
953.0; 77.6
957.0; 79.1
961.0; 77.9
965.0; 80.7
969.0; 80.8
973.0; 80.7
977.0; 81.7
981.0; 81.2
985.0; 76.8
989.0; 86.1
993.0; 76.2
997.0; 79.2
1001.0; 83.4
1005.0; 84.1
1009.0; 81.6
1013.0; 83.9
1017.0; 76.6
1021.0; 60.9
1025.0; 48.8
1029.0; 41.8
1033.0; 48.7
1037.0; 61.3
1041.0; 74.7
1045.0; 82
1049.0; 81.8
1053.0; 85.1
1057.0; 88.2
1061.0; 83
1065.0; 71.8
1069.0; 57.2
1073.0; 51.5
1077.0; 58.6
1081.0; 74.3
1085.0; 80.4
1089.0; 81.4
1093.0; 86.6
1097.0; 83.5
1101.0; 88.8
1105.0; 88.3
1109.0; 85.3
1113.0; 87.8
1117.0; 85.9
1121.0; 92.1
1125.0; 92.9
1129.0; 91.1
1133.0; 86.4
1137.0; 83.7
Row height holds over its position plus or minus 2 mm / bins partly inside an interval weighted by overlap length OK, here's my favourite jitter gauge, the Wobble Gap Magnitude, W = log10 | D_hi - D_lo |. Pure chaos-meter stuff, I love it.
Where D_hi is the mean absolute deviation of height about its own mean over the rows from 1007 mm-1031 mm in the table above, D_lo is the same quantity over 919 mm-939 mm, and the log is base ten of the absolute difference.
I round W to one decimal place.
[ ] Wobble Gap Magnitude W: 1.1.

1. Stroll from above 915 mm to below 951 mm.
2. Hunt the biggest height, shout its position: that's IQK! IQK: 929.0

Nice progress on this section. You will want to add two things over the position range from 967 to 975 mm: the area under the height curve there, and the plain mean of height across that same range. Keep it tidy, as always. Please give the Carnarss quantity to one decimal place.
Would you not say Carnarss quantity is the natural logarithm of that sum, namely 6.6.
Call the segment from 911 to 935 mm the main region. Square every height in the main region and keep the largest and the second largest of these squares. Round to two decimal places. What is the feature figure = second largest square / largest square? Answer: 0.96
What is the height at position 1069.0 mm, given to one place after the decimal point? 57.2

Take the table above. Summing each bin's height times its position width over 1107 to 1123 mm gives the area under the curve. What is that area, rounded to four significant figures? 1404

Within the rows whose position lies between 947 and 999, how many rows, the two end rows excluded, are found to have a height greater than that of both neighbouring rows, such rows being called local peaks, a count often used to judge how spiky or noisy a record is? 4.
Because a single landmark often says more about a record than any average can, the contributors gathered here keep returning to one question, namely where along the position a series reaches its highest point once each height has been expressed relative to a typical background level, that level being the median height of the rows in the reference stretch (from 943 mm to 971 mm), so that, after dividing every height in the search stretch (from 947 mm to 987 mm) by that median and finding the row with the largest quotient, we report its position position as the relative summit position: 977.0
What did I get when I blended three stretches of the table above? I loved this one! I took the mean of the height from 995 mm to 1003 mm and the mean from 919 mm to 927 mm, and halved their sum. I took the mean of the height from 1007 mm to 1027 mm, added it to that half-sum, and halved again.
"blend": 75.4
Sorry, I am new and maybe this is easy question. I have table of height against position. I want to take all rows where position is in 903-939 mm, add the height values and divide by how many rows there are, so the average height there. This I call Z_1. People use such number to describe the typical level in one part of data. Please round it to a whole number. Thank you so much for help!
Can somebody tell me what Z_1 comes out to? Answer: 79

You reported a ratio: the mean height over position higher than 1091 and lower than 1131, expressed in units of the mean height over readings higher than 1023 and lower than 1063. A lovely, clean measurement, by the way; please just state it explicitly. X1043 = 1.27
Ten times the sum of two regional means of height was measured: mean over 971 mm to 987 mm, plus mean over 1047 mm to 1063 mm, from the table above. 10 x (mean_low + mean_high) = 1646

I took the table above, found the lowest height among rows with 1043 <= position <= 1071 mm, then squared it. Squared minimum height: 3272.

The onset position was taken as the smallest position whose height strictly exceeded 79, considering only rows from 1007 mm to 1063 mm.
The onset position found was 1009.0 mm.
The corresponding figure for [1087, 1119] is 1089.0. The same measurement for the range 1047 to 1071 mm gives 1049.0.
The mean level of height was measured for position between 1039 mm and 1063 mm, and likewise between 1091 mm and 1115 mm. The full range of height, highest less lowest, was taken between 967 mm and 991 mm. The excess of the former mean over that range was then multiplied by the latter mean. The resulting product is 6345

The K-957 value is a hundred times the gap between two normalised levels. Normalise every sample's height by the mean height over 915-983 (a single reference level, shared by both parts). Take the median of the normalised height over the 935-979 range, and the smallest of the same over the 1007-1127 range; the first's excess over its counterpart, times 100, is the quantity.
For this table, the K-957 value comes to 48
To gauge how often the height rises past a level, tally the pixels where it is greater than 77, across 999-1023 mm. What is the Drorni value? 4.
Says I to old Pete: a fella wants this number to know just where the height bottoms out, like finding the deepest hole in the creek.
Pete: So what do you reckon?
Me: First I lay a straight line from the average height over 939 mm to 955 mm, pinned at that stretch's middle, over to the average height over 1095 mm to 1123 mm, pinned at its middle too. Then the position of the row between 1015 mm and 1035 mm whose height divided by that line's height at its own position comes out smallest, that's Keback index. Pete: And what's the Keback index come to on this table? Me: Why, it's 1029.0 mm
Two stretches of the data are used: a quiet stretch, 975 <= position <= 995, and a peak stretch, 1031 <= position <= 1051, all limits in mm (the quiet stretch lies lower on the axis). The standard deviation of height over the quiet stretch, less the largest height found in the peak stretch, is -78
